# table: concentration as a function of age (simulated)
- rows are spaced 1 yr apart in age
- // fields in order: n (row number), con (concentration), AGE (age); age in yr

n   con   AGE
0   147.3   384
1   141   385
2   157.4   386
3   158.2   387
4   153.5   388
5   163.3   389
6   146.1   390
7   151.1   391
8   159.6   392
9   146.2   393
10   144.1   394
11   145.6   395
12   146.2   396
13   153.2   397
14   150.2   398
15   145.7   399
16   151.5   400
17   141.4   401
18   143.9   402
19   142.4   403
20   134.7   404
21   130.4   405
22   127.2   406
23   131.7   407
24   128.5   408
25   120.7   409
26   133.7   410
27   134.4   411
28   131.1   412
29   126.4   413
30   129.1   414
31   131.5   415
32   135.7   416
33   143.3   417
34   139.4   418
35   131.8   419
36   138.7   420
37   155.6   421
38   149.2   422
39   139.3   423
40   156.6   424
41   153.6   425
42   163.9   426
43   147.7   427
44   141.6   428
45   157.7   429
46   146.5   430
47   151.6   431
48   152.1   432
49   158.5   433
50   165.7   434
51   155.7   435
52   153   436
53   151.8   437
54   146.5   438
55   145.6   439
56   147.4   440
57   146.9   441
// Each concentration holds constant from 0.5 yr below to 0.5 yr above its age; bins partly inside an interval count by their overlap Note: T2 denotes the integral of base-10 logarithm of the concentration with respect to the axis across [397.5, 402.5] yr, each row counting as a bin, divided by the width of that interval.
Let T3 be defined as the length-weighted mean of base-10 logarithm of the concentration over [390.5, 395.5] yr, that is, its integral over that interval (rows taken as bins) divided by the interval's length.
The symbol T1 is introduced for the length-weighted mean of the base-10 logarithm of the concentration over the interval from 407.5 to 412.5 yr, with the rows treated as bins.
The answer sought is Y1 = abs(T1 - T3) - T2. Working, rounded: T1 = 2.11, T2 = 2.17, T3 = 2.17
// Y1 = -2.105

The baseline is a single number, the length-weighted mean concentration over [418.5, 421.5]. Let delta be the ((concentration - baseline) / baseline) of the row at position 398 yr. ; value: 0.057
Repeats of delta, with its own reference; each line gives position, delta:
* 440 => 0.038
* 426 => 0.154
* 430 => 0.031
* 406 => -0.104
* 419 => -0.072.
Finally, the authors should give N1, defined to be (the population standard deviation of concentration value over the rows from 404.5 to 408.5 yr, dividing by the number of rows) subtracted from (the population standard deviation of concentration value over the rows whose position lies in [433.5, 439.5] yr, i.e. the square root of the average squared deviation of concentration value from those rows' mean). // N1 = 5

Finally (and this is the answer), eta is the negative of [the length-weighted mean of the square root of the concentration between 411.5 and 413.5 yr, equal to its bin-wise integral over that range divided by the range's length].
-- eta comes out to -11.3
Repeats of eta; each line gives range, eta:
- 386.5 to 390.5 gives -12.5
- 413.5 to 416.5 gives -11.5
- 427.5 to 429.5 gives -12.2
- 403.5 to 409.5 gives -11.4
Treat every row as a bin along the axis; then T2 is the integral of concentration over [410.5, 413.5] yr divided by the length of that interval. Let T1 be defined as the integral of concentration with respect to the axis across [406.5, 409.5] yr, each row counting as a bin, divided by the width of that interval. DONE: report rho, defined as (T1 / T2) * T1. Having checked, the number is 123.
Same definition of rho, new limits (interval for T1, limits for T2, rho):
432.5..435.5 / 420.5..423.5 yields 173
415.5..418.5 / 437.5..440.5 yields 133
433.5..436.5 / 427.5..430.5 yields 168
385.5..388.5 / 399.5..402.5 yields 168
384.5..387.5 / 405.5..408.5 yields 179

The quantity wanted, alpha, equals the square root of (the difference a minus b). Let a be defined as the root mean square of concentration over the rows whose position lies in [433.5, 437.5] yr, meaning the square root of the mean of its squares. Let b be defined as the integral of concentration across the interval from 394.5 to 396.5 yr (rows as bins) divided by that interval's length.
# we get 3.3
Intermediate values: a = 157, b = 146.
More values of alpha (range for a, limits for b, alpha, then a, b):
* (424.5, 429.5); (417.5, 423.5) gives 3.3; 153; 142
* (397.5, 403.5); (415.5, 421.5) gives 2.3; 146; 141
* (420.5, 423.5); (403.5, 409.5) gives 4.4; 148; 129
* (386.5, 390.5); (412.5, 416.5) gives 5.0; 155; 131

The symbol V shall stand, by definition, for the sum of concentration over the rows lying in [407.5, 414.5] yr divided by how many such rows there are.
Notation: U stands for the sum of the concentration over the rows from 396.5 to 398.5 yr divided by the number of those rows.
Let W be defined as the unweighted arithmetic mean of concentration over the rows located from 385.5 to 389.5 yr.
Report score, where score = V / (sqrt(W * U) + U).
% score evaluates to 0.42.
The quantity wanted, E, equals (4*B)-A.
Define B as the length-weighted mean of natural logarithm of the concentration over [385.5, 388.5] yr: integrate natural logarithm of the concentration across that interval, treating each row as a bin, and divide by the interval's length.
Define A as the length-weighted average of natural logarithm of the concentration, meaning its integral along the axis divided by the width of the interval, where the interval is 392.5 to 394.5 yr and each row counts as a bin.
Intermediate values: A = 4.98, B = 5.05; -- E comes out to 15.2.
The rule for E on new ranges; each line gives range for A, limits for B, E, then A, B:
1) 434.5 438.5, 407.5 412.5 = 14.4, 5.02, 4.86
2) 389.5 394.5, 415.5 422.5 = 14.8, 5.01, 4.95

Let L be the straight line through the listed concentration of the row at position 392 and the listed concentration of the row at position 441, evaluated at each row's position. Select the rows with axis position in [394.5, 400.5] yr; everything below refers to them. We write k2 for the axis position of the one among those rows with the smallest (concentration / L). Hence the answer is 395 yr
